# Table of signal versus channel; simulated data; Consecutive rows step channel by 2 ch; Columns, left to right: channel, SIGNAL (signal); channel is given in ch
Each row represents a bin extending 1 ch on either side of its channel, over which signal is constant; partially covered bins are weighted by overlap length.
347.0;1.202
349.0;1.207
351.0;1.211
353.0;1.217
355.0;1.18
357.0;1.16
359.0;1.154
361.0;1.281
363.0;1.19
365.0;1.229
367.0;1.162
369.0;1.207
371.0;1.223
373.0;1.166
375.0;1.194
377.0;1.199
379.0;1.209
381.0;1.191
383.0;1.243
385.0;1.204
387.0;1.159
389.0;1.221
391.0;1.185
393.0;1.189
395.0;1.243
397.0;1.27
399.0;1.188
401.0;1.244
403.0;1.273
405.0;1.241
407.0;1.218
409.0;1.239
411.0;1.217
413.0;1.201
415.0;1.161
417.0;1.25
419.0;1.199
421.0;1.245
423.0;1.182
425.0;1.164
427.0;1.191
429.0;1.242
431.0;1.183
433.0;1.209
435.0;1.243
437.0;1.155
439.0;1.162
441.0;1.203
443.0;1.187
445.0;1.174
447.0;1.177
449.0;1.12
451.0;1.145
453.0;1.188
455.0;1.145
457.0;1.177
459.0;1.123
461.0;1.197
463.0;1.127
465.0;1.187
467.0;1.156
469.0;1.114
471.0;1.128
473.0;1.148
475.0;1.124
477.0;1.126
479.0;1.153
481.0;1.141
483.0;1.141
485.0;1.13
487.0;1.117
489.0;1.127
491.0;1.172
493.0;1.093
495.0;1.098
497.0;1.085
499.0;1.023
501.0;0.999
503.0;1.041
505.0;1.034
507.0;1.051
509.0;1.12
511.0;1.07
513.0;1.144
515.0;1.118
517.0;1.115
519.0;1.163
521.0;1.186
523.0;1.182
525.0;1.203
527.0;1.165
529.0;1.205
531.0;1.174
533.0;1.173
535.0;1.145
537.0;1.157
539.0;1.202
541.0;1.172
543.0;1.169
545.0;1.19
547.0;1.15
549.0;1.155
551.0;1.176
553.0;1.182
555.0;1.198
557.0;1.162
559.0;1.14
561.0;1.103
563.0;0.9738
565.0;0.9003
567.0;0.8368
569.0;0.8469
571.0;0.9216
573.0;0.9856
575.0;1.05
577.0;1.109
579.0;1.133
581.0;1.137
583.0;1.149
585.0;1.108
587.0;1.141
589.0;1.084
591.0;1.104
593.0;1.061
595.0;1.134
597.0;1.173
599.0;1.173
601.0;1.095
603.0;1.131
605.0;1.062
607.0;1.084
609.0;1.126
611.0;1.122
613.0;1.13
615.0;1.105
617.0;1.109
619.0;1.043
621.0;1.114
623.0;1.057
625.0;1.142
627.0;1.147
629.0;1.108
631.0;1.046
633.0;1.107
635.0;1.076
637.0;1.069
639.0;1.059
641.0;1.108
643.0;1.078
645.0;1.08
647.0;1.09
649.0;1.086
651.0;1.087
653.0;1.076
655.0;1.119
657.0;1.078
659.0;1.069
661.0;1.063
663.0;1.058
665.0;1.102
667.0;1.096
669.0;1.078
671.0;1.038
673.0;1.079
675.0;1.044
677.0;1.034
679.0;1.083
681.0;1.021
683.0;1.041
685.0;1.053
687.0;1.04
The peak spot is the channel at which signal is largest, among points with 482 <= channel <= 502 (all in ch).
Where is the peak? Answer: 491.0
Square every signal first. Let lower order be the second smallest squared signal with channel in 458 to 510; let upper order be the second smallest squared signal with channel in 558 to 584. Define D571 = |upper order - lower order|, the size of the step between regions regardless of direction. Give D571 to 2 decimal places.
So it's 0.33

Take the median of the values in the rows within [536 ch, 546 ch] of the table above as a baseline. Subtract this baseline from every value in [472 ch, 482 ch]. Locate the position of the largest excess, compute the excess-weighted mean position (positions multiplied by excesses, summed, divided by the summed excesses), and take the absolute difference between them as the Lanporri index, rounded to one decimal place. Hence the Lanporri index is 2.2 ch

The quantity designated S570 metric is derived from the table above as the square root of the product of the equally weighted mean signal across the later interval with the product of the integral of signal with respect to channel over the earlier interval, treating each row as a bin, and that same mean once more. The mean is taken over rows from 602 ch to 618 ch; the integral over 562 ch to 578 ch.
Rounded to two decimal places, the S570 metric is 4.33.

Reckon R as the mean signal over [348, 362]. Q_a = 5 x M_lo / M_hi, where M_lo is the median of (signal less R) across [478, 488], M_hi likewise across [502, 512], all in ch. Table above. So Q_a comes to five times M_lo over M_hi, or 2.0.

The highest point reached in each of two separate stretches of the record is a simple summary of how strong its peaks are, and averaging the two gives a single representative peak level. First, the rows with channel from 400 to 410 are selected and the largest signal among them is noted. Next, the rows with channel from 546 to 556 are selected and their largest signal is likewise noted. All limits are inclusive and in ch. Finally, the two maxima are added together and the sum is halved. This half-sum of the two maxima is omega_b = 1.24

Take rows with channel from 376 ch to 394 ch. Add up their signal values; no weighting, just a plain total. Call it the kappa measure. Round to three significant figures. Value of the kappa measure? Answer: 10.8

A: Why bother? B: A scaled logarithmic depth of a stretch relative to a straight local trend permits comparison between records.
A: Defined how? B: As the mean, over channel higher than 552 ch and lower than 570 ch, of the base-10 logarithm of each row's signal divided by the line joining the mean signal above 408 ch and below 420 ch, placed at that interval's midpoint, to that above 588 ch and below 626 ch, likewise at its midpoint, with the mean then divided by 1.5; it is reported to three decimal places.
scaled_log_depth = -0.028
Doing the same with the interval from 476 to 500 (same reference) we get -0.014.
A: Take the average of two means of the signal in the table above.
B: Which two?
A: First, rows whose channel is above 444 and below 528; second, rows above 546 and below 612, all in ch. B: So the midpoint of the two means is 1.11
